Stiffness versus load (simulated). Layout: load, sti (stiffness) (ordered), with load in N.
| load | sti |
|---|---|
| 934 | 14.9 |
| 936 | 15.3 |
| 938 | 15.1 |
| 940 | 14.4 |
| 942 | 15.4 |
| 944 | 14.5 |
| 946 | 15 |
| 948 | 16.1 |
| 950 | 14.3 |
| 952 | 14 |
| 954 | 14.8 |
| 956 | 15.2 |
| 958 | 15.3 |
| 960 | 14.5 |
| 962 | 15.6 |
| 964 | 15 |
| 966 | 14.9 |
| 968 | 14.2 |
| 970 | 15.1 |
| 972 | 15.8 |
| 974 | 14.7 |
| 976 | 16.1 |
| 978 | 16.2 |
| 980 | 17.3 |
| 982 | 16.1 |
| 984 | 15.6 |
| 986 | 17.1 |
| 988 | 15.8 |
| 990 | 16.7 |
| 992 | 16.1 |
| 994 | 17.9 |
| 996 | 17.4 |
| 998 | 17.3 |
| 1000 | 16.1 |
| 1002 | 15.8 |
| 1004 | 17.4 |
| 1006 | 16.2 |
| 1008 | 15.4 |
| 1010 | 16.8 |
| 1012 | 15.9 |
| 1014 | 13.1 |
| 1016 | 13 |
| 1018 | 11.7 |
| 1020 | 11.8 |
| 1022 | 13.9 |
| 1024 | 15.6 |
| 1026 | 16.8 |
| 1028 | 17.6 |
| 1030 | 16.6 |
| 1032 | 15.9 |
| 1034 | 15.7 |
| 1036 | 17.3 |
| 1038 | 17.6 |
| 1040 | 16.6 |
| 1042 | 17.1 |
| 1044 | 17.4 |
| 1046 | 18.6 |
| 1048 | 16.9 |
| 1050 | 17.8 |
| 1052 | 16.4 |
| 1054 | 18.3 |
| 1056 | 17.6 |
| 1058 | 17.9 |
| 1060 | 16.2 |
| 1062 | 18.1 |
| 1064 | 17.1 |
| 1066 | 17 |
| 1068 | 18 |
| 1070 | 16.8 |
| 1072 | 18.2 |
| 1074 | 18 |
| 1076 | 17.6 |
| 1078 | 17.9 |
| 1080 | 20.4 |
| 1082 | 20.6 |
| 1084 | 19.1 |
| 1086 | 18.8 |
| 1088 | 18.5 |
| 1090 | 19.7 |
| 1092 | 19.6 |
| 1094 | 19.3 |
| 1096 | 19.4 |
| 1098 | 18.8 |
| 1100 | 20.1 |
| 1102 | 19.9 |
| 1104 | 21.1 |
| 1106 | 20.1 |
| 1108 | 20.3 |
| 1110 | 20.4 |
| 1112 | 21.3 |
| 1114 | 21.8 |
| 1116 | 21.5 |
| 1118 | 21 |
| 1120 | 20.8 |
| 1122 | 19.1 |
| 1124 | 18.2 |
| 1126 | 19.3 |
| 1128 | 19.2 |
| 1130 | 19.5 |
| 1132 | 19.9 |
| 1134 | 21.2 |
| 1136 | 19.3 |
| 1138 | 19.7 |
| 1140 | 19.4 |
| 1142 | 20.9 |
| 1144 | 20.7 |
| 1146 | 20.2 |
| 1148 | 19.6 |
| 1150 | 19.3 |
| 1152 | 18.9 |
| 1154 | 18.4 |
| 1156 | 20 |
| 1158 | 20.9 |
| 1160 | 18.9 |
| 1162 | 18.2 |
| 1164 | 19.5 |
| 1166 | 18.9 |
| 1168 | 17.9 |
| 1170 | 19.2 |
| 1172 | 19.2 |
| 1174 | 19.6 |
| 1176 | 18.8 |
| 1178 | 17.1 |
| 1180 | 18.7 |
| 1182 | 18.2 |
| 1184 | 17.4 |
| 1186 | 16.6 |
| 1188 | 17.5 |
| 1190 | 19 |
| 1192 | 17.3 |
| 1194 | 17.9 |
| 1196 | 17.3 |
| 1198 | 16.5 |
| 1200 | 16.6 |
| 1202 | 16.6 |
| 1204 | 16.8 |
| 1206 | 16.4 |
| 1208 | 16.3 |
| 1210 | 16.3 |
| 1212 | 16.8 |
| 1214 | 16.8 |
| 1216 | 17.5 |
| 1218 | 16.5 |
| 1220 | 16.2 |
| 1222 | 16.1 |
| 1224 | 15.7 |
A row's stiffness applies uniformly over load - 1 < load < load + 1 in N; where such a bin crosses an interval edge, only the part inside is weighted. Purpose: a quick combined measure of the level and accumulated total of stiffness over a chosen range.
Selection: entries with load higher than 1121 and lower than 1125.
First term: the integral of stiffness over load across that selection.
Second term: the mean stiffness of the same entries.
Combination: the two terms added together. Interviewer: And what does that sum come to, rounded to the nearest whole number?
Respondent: 93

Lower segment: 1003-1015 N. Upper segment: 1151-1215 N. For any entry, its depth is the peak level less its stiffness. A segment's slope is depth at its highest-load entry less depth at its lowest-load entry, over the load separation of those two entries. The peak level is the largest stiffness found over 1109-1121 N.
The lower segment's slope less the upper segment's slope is 0.40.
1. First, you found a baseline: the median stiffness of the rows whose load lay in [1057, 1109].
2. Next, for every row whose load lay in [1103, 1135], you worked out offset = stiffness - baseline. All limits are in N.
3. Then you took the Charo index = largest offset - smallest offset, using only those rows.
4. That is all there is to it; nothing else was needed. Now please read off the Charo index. 3.6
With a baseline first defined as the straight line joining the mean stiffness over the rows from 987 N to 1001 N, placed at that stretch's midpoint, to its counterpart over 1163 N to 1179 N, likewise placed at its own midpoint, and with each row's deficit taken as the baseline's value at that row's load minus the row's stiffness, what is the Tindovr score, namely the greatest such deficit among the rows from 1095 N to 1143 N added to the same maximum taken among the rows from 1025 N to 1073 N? 1.6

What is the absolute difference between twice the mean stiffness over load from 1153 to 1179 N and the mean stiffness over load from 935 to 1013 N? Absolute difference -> 22.2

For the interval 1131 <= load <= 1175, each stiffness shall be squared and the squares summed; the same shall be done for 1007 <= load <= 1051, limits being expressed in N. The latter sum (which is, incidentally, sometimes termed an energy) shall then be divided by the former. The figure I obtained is 0.67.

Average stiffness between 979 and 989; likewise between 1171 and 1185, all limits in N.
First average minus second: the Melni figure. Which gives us -2.0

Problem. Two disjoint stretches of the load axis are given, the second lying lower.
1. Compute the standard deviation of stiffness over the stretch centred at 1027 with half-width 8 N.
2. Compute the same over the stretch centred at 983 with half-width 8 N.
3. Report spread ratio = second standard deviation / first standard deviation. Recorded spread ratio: 0.3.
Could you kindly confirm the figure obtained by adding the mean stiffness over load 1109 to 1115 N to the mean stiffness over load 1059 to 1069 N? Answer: 38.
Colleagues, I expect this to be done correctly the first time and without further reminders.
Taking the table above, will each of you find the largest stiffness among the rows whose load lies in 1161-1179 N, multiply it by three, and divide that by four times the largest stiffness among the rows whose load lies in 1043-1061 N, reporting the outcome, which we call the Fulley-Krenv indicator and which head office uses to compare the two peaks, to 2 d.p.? 0.79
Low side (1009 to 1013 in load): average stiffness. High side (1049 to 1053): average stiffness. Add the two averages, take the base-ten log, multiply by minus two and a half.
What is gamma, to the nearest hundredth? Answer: -3.81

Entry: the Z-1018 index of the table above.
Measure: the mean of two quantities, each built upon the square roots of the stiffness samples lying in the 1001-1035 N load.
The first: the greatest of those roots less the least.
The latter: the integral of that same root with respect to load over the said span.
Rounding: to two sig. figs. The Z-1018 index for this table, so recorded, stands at 67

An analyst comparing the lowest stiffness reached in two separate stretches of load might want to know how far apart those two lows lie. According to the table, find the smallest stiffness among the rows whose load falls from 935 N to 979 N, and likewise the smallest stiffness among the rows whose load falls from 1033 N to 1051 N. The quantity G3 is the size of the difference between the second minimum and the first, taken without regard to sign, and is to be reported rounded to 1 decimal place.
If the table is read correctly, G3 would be 1.7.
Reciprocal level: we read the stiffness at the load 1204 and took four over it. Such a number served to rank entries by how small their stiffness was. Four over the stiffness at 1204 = 0.238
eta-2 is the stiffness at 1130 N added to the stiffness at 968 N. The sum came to 33.7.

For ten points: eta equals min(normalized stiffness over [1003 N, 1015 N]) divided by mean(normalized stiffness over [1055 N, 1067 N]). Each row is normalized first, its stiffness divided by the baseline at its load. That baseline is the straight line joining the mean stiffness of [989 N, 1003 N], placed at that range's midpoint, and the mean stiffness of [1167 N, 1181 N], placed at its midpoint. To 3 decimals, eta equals 0.779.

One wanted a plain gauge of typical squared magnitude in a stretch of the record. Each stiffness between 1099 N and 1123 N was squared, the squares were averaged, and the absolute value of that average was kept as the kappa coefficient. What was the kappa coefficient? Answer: 426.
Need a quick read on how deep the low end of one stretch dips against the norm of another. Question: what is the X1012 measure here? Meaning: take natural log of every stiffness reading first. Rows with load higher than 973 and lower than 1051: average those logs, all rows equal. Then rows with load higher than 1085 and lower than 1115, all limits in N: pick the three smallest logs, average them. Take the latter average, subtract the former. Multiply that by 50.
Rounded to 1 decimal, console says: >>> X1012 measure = 7.7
